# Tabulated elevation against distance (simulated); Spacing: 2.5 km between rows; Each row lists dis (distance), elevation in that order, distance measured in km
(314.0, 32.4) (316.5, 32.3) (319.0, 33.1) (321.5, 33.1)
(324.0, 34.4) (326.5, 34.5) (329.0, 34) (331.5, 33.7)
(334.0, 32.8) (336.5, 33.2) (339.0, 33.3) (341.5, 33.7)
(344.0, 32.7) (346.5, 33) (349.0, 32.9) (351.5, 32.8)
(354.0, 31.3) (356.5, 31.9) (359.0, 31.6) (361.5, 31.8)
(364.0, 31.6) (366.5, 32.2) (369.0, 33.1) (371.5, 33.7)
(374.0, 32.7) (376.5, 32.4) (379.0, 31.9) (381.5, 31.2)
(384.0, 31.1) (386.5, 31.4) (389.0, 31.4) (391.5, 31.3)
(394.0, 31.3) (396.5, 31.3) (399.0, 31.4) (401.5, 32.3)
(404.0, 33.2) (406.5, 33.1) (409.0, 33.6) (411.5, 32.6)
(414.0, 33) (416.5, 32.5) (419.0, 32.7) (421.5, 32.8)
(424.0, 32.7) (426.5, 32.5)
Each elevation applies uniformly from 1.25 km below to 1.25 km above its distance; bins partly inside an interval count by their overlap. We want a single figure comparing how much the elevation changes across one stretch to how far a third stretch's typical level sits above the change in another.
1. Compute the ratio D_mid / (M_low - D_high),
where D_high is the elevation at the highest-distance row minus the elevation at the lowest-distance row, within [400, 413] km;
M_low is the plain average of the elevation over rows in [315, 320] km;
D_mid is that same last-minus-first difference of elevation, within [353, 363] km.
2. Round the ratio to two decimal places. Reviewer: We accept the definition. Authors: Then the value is 0.02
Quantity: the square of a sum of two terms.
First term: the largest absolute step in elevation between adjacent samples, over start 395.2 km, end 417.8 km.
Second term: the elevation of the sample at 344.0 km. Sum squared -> 1136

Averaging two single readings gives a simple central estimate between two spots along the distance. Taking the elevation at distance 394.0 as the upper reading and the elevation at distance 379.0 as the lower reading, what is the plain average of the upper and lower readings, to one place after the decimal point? 31.6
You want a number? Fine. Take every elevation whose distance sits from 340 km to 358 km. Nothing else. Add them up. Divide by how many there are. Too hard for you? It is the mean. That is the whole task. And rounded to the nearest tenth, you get 32.6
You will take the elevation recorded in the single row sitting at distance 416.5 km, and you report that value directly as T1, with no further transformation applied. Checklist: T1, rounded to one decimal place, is 32.5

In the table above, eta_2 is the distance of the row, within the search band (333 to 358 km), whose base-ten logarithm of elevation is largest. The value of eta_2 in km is 341.5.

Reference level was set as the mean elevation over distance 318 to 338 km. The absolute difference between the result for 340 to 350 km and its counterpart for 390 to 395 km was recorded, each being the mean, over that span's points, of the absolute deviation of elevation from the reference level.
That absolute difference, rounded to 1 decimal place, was 1.7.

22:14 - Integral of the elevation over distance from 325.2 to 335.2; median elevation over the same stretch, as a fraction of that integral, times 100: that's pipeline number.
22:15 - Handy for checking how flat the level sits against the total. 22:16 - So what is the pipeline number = 10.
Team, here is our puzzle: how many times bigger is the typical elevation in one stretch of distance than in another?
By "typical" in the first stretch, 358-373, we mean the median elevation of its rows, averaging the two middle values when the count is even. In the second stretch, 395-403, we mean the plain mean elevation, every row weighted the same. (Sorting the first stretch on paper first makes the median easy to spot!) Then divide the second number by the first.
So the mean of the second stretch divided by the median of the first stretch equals 0.99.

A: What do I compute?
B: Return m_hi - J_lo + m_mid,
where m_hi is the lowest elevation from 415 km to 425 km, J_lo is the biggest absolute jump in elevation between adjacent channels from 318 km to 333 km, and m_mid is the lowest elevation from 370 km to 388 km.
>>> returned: 62.3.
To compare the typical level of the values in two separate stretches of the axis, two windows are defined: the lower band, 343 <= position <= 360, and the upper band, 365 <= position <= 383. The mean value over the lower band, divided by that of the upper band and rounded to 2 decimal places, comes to 1.00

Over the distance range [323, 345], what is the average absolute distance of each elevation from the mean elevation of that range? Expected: 0.52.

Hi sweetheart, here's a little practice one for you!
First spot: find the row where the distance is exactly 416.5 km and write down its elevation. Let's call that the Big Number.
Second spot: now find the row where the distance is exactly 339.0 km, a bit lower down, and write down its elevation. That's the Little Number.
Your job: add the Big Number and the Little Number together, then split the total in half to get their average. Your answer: 32.9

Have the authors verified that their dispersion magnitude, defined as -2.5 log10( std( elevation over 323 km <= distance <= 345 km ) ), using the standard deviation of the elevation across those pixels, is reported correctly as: 0.5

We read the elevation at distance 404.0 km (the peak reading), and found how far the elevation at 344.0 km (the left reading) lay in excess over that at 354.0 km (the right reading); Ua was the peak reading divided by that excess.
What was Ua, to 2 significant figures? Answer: 24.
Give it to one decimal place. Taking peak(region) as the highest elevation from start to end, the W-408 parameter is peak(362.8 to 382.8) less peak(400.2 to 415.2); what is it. 0.1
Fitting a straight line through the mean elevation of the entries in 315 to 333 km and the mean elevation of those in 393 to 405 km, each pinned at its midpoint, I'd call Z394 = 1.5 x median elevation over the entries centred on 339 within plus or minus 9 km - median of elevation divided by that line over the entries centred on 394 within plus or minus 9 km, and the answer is 48.8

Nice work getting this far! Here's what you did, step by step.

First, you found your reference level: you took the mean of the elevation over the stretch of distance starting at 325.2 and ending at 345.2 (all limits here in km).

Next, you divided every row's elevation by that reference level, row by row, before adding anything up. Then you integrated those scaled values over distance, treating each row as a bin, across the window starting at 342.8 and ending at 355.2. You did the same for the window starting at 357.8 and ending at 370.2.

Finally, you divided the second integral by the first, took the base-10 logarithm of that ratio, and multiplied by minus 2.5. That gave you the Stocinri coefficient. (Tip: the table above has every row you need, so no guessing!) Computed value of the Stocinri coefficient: 0.02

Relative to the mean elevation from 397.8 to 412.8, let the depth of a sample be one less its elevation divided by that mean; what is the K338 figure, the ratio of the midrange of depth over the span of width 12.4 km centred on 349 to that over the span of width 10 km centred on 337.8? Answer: -1.0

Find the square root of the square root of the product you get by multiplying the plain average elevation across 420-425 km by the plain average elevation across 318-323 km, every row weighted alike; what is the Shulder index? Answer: 5.74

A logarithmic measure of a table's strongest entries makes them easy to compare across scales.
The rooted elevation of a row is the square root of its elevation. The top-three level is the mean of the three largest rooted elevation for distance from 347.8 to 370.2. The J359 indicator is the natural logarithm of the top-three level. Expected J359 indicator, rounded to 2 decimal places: 1.75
